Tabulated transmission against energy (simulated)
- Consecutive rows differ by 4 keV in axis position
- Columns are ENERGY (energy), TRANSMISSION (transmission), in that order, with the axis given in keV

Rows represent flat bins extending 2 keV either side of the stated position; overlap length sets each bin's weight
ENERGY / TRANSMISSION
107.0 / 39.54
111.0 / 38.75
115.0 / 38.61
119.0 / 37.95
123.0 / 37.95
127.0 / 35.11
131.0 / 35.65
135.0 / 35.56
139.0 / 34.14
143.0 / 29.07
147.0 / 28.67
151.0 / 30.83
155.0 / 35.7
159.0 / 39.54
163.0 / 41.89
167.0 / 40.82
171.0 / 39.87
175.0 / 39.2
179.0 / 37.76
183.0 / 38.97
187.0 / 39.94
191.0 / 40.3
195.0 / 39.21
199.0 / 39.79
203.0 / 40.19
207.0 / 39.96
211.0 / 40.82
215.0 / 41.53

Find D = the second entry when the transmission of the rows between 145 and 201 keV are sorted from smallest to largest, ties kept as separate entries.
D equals 30.83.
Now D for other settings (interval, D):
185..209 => 39.79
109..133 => 35.65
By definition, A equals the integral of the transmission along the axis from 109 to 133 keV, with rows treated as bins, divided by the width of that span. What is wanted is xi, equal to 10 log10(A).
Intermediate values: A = 37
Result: 15.7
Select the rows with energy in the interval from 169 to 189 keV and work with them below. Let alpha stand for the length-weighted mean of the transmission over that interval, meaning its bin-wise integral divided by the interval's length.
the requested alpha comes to 39.1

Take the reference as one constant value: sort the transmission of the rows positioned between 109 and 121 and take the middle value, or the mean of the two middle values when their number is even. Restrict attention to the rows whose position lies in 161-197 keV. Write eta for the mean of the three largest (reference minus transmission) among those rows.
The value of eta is 0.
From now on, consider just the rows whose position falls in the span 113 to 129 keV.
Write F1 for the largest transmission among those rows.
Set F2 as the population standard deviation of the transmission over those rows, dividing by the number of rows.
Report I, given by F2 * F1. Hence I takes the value 52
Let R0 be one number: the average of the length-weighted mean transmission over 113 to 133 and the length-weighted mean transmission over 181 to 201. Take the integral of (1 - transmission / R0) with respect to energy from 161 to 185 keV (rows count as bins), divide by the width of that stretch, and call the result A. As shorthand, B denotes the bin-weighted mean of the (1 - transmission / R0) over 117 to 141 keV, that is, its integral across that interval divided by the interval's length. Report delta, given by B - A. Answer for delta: 0.10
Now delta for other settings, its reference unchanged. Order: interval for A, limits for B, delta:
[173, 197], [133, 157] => 0.18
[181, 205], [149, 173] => 0.04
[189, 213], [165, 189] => 0.02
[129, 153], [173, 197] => -0.18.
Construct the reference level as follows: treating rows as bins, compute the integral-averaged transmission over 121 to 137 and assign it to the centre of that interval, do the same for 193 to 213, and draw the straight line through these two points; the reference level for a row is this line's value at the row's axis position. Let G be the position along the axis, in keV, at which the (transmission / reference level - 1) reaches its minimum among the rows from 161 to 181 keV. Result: 179.0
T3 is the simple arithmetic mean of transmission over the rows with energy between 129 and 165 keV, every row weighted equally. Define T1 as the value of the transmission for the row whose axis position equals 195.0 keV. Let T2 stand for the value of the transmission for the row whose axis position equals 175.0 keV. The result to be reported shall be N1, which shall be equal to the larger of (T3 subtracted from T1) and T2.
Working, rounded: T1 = 39.21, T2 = 39.2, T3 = 35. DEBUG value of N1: 39.2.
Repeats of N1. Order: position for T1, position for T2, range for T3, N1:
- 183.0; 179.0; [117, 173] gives 37.8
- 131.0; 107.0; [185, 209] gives 39.5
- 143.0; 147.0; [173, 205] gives 28.7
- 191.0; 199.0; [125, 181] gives 39.8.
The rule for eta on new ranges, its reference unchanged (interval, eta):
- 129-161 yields 9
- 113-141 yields 4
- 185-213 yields -1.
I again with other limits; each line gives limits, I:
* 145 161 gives 167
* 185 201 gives 16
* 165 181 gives 45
